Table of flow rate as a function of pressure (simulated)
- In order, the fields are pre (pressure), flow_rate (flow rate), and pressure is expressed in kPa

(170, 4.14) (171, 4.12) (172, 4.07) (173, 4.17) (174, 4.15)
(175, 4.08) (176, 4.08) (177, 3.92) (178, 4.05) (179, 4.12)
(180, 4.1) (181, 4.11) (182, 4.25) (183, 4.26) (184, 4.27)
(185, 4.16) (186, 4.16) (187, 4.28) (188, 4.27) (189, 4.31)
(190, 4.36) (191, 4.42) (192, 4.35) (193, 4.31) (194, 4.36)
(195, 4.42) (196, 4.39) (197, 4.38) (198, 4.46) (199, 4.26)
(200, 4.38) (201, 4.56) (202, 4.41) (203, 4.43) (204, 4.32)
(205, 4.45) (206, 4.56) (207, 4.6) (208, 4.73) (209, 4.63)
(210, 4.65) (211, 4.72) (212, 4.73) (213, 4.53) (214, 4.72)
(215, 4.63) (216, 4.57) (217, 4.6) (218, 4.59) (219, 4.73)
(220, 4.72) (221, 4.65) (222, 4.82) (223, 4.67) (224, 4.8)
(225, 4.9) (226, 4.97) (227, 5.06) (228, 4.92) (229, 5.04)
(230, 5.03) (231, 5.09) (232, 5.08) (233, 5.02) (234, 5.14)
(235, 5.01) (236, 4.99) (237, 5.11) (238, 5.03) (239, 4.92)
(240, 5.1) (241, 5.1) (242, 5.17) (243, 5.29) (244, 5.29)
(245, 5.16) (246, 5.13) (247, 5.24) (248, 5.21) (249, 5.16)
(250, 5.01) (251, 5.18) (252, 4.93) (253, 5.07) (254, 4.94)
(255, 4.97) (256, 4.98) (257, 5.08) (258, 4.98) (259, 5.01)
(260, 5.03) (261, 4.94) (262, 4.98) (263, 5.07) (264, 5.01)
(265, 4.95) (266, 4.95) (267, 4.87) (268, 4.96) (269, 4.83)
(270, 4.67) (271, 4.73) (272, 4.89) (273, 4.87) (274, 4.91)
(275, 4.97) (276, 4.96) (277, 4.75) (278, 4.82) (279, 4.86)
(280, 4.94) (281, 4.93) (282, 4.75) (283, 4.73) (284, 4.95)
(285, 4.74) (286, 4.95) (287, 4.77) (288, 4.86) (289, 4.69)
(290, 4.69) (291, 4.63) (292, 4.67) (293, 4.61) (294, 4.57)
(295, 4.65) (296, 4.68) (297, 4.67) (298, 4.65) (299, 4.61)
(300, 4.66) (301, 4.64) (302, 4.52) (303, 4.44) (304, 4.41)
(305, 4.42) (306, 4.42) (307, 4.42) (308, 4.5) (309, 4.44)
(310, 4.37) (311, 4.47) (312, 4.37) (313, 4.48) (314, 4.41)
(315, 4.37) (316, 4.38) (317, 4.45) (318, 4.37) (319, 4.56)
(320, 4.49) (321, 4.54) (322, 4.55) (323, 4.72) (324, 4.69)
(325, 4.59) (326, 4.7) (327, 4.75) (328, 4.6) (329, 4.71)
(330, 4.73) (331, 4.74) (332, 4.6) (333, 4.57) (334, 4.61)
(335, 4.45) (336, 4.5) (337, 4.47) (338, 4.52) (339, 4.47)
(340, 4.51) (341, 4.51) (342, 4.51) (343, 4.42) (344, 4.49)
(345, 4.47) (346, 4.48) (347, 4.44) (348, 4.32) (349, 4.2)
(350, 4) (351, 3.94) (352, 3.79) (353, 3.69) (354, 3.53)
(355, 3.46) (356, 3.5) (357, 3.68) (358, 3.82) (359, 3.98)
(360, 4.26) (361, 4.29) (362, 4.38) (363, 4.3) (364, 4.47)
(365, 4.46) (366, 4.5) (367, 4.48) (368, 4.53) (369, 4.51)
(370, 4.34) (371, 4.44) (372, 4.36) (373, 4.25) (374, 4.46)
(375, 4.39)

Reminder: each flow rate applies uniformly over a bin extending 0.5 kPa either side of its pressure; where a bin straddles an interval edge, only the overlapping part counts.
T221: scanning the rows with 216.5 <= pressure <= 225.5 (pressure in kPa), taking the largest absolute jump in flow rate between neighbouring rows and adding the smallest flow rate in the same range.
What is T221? 4.8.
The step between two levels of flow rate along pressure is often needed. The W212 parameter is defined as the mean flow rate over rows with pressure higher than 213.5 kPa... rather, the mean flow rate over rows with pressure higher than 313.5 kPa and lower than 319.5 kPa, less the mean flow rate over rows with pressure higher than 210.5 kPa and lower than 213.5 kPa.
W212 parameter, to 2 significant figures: -0.24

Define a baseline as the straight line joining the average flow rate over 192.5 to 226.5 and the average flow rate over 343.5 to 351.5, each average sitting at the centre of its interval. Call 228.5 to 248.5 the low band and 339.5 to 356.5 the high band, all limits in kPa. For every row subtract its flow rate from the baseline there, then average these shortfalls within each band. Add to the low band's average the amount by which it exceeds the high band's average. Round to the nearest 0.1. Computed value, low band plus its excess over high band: -1.3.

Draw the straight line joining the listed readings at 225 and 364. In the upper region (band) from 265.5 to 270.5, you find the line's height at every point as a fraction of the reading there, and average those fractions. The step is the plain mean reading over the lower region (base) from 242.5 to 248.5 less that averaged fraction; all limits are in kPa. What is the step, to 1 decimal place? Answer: 4.2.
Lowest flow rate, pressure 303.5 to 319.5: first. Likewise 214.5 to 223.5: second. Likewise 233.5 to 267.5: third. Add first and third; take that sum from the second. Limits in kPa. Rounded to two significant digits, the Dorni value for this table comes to -4.7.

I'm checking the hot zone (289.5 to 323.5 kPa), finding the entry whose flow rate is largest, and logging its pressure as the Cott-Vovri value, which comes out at 323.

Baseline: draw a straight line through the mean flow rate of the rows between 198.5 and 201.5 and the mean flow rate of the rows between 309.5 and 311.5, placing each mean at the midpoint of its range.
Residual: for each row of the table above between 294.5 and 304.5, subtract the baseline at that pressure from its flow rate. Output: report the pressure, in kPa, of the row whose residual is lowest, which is 304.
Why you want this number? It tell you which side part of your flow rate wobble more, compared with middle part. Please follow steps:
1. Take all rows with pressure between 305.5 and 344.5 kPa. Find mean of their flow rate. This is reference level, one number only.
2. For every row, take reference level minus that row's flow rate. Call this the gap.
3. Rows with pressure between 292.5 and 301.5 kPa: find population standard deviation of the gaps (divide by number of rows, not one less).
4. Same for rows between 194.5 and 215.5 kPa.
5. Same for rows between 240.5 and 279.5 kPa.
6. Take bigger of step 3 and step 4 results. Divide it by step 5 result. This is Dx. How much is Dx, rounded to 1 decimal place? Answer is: 1.0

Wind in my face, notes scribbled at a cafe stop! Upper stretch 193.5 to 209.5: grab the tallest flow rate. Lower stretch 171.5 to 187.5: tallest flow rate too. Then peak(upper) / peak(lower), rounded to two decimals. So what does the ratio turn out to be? 1.11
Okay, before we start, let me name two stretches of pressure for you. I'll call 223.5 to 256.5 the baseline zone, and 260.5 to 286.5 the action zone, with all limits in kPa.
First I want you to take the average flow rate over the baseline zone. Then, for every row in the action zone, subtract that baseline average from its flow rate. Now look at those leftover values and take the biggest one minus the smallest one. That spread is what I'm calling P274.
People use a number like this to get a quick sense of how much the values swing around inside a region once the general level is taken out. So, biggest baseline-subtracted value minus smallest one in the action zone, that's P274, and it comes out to 0.4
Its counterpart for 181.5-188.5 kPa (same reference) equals 0.1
